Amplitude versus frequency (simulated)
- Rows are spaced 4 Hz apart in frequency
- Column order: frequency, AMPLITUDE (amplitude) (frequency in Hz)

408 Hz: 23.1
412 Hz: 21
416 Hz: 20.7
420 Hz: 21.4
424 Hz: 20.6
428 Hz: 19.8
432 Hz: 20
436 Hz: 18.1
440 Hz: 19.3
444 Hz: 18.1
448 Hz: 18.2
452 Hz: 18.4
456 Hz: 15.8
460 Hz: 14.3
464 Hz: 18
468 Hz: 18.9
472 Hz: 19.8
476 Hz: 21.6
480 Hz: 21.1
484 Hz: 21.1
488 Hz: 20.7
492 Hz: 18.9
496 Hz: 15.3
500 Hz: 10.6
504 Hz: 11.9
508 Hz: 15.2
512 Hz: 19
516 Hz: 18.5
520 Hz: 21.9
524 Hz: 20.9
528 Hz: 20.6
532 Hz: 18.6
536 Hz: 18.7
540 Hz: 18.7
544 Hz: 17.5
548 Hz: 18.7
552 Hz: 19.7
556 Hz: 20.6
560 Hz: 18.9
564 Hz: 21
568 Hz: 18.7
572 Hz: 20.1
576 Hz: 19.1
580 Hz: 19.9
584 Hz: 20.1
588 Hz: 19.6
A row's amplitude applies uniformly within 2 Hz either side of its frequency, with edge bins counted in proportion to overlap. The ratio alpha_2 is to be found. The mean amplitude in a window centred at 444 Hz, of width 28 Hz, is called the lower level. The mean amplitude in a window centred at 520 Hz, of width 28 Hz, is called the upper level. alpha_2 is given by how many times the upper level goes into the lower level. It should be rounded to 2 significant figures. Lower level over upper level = 0.95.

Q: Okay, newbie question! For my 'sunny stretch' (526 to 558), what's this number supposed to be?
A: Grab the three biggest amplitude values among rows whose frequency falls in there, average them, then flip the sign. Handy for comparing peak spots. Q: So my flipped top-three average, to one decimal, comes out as -20.3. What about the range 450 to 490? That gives -21.3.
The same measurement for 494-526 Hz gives -20.6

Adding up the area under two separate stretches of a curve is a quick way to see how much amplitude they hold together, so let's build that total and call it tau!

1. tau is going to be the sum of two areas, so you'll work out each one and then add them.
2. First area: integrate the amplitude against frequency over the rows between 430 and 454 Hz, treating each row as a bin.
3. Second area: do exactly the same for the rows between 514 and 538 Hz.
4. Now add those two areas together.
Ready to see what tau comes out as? 925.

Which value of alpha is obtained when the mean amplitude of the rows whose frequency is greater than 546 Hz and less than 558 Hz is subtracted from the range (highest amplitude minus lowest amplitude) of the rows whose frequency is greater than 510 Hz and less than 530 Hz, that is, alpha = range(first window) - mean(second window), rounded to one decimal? -16.3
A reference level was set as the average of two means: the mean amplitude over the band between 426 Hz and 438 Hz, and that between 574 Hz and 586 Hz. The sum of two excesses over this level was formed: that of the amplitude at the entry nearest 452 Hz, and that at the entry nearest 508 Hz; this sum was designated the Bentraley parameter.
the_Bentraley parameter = -5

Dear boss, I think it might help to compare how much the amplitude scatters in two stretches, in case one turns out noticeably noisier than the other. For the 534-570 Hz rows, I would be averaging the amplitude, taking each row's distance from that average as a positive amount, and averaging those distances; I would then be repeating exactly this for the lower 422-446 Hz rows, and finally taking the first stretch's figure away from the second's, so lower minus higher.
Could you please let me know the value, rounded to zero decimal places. 0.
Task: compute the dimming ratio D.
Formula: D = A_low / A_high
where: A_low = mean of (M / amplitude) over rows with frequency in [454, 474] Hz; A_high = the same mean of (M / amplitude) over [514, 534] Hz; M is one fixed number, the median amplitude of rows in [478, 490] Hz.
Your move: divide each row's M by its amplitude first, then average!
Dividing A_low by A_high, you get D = 1.17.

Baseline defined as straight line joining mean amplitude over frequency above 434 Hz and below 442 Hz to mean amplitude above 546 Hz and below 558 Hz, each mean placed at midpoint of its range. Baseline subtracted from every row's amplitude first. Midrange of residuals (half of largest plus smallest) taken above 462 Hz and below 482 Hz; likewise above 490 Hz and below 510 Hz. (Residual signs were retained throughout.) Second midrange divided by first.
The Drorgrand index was -5.4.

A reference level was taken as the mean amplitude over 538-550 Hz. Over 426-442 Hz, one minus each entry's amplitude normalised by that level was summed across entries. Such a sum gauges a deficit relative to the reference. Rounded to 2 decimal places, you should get -0.22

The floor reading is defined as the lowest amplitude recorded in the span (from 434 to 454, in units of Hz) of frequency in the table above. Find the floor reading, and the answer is 18.1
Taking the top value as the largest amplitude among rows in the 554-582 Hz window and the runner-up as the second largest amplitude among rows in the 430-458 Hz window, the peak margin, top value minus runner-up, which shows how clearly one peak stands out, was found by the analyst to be 1.7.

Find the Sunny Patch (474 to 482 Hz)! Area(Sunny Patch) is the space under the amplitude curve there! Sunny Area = 171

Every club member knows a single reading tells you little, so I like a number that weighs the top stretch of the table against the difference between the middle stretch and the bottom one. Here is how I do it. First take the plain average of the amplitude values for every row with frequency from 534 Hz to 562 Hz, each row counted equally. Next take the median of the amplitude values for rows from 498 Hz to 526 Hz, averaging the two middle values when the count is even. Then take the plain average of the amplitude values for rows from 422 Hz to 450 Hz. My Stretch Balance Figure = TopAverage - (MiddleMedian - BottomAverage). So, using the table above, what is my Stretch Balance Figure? 20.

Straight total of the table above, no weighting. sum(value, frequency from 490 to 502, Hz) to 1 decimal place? 44.8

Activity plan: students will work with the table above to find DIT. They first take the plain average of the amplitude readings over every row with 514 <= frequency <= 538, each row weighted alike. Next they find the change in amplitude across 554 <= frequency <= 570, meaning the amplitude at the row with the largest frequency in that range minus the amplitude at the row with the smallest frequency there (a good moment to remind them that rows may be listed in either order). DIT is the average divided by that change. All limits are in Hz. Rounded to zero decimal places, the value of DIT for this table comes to -10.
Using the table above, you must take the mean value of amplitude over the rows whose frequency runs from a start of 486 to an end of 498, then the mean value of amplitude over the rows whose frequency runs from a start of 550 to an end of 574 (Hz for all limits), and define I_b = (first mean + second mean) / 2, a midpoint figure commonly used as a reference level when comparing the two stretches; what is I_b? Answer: 19.1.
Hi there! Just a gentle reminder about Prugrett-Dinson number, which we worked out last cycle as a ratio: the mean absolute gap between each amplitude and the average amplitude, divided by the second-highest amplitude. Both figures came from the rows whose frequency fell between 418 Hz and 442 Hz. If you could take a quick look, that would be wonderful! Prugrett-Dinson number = 0.039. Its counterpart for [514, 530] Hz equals 0.047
